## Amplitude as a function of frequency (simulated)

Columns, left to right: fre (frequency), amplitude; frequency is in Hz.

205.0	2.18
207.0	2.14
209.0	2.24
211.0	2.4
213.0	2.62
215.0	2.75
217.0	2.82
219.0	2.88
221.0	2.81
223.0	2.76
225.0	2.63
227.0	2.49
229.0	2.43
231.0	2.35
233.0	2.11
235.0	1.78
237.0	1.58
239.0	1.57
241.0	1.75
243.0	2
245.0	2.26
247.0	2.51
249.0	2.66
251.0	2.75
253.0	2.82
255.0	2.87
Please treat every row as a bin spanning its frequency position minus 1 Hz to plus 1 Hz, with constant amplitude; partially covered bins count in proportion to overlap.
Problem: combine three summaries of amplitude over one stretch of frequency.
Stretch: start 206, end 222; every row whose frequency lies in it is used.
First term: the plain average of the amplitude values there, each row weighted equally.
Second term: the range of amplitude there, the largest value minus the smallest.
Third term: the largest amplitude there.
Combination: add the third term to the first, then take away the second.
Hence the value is 4.72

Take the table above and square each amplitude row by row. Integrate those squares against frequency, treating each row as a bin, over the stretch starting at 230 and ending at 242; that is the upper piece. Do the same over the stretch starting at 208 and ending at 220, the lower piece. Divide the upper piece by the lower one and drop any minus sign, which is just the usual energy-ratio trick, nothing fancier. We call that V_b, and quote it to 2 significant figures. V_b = 0.51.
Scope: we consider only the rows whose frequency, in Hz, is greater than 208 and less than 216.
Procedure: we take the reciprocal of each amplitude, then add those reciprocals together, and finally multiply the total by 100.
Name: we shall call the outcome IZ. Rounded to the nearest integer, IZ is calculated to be 161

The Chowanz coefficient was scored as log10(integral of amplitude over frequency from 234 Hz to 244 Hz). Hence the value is 1.2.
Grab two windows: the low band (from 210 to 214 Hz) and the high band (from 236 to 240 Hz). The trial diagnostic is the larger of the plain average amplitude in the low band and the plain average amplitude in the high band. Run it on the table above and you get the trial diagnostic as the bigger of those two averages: 2.5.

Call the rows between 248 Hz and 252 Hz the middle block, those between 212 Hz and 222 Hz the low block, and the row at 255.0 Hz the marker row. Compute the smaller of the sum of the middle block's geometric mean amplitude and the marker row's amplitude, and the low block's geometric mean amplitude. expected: 2.8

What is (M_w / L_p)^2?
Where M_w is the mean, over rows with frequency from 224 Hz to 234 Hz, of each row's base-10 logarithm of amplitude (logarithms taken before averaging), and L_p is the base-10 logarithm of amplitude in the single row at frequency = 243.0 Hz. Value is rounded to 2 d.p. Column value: 1.59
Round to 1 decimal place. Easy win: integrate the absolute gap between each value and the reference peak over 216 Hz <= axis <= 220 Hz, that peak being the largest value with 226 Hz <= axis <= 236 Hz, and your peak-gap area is 1.4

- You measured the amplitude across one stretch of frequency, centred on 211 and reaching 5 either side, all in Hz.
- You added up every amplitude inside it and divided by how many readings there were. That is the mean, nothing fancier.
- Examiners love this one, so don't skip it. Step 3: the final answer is 2.43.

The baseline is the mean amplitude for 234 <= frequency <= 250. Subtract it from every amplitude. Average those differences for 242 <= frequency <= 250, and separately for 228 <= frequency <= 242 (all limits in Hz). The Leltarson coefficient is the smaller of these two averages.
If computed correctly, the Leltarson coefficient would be -0.1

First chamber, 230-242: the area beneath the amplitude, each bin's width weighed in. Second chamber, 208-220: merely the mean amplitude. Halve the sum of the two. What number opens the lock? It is 12.4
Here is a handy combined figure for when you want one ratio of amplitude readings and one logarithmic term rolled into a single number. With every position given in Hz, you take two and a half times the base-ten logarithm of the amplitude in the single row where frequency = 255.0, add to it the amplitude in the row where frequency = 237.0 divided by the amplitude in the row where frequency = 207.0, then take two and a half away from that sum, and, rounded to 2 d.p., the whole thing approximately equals -0.62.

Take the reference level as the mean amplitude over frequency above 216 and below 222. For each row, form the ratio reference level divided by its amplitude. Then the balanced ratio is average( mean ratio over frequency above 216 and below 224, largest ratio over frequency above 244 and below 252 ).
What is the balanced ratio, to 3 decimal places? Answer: 1.131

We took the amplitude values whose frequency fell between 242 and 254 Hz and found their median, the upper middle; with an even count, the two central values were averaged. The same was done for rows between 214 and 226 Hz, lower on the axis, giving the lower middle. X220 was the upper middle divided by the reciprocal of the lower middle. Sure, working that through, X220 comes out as 7.2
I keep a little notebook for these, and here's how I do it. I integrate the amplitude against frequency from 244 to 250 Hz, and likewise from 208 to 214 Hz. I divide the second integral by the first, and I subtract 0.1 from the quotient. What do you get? 0.88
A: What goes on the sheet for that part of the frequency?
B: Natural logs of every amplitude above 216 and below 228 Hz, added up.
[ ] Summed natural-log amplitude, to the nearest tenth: 6.0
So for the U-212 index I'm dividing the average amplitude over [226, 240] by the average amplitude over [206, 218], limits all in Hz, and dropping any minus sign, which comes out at 0.82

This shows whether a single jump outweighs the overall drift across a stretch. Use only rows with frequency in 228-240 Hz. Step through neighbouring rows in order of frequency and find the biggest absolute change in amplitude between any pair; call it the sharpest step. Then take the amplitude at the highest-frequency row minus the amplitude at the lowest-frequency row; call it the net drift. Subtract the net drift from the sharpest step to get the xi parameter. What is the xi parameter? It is 1.19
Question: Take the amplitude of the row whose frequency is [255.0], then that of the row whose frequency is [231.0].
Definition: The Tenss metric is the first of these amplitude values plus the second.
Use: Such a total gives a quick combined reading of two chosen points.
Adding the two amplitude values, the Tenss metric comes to 5.2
